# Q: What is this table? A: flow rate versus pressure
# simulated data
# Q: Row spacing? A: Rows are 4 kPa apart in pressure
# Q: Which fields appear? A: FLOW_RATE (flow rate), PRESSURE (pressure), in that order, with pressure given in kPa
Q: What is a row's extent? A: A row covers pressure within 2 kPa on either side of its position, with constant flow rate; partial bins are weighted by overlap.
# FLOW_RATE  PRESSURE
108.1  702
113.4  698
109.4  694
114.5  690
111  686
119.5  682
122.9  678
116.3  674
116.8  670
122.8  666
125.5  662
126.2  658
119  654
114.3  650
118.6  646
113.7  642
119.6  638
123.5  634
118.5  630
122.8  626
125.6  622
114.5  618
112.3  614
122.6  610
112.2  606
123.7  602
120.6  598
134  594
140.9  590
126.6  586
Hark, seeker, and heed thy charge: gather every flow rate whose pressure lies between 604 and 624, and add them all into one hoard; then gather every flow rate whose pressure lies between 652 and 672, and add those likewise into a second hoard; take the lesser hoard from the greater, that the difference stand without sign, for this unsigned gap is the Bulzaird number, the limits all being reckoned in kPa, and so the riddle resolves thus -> 23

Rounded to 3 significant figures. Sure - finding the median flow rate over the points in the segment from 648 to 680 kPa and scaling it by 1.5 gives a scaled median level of 181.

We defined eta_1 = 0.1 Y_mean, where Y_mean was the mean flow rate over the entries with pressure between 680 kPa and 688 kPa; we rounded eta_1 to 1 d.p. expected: 11.5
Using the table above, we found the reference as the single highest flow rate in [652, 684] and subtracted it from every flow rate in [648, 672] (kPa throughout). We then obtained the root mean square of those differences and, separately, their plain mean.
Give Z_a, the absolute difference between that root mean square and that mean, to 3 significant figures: 12.4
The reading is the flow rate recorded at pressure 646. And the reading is 118.6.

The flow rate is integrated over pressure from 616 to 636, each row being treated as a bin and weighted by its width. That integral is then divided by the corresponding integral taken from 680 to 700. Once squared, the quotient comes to 1.135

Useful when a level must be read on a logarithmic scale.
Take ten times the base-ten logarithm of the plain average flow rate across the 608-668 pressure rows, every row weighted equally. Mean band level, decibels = 20.8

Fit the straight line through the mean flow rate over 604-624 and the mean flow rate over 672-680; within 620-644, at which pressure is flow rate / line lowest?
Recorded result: 642 kPa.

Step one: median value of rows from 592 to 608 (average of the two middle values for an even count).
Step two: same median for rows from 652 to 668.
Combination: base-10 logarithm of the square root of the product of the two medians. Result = 2.09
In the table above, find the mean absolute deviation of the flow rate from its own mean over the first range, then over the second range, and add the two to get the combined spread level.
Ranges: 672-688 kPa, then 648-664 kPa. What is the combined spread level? 8.4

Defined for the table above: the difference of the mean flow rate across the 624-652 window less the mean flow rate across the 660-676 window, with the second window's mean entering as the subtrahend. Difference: -2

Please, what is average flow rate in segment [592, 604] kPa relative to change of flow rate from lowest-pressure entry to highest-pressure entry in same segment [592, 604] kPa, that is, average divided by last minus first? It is -12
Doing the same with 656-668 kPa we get -37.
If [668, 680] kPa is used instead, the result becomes 19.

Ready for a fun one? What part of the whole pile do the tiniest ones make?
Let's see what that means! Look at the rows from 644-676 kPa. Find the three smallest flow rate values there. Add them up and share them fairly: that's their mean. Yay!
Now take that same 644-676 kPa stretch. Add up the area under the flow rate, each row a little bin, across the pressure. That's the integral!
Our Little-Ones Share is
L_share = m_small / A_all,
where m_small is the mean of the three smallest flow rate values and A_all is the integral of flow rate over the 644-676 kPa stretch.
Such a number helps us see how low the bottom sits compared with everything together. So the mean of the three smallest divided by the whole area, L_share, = 0.0302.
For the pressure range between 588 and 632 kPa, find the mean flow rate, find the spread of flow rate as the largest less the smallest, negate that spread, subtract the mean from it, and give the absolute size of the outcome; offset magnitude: 151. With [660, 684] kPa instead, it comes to 130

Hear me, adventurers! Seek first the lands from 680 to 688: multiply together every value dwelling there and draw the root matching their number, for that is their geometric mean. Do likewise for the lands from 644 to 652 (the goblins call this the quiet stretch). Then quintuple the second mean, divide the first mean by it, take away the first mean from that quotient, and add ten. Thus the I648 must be -105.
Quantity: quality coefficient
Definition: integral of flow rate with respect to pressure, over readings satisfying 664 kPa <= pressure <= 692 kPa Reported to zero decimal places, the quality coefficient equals 3295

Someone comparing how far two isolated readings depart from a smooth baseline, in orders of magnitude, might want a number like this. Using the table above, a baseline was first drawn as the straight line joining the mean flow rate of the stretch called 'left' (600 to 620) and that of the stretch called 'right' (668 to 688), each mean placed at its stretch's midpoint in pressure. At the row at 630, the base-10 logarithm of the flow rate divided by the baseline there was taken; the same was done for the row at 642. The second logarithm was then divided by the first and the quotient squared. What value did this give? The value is 6.7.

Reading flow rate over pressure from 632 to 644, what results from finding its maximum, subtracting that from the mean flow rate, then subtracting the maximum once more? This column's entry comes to -128.1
